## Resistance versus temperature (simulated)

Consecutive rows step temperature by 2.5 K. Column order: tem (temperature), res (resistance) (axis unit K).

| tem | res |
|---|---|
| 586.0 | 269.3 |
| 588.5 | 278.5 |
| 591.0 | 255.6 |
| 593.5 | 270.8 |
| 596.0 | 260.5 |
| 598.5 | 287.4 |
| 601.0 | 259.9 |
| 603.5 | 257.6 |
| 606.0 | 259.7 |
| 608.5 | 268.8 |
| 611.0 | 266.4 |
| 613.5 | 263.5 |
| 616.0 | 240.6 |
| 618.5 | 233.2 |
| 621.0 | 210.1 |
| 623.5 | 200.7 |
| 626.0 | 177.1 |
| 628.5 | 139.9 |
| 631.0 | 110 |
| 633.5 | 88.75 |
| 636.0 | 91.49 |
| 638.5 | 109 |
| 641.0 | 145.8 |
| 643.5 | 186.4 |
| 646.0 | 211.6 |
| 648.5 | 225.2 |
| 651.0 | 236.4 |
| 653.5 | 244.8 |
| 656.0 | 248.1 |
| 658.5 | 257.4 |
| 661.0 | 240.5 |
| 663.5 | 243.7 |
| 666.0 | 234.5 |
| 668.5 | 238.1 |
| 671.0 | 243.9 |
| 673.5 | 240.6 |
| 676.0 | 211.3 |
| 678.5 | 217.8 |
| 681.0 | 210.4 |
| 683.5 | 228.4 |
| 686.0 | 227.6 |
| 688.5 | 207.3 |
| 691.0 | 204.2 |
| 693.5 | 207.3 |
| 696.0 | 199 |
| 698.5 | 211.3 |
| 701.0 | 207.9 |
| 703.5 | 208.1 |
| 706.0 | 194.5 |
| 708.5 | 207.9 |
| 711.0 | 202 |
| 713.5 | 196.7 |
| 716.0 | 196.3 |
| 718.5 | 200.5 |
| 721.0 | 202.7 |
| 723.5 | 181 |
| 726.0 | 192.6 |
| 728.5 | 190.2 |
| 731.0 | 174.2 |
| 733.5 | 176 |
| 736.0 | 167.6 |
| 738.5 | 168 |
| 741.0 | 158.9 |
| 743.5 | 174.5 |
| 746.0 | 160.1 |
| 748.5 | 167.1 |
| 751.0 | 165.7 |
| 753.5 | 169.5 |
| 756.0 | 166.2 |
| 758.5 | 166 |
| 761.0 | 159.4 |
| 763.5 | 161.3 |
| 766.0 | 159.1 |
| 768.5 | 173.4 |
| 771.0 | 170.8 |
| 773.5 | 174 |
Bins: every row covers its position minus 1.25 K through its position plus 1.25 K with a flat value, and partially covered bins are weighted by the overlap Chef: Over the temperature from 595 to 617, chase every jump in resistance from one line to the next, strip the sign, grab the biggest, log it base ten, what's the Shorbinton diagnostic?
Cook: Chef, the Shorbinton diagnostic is 1.44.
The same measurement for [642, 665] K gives 1.40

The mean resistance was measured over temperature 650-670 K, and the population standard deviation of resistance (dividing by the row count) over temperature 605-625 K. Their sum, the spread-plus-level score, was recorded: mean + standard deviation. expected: 268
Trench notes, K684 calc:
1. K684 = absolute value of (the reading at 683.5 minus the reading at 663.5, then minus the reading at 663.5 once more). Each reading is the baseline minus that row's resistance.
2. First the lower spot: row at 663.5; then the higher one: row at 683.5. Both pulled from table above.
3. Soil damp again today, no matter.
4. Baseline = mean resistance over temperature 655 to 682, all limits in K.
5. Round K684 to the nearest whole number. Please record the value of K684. 24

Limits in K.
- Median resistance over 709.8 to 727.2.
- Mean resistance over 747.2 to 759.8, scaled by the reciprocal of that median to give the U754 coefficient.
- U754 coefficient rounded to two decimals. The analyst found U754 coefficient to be 0.85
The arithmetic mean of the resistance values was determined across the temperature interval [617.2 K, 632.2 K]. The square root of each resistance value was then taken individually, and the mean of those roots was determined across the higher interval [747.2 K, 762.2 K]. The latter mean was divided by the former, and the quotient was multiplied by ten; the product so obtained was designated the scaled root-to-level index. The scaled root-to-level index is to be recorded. 0.72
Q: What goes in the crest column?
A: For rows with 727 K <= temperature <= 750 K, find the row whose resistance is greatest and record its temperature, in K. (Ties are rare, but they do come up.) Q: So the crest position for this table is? 728.5 K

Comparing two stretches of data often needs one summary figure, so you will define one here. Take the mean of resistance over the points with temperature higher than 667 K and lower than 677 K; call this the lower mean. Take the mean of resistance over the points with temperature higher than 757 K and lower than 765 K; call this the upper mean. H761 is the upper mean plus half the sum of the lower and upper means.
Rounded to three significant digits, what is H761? 360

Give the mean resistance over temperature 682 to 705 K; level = 211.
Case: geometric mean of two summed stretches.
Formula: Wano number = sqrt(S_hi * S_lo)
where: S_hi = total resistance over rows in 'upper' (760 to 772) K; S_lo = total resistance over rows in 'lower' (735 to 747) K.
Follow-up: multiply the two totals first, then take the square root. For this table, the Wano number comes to 827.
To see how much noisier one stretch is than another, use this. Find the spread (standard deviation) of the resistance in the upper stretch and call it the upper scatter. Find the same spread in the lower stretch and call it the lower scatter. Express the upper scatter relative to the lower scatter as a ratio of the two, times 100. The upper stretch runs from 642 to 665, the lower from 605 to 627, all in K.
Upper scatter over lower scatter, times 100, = 66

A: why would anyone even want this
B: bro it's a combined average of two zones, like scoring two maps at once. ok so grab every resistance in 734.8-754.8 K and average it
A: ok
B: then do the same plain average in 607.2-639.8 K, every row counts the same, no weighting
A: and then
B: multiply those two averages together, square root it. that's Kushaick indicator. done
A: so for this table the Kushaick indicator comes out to 175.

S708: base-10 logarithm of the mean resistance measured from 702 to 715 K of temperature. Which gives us 2.31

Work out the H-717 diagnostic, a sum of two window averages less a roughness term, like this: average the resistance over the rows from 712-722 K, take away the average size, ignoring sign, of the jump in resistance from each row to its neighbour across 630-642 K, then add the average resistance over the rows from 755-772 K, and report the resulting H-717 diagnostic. 345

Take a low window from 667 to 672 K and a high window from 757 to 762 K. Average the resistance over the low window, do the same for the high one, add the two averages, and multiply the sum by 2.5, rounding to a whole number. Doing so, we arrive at 1009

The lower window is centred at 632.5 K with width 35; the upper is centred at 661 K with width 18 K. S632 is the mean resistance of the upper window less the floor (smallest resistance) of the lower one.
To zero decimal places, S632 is 155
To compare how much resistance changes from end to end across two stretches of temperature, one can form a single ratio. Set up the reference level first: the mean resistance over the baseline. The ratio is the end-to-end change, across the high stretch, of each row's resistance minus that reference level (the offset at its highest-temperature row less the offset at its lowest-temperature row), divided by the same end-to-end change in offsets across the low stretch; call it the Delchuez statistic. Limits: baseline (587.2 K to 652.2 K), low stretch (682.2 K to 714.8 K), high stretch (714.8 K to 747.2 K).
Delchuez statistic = 1.14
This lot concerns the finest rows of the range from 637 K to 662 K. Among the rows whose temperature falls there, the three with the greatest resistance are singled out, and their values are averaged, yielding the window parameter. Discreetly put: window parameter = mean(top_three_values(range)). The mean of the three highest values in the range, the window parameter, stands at 250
